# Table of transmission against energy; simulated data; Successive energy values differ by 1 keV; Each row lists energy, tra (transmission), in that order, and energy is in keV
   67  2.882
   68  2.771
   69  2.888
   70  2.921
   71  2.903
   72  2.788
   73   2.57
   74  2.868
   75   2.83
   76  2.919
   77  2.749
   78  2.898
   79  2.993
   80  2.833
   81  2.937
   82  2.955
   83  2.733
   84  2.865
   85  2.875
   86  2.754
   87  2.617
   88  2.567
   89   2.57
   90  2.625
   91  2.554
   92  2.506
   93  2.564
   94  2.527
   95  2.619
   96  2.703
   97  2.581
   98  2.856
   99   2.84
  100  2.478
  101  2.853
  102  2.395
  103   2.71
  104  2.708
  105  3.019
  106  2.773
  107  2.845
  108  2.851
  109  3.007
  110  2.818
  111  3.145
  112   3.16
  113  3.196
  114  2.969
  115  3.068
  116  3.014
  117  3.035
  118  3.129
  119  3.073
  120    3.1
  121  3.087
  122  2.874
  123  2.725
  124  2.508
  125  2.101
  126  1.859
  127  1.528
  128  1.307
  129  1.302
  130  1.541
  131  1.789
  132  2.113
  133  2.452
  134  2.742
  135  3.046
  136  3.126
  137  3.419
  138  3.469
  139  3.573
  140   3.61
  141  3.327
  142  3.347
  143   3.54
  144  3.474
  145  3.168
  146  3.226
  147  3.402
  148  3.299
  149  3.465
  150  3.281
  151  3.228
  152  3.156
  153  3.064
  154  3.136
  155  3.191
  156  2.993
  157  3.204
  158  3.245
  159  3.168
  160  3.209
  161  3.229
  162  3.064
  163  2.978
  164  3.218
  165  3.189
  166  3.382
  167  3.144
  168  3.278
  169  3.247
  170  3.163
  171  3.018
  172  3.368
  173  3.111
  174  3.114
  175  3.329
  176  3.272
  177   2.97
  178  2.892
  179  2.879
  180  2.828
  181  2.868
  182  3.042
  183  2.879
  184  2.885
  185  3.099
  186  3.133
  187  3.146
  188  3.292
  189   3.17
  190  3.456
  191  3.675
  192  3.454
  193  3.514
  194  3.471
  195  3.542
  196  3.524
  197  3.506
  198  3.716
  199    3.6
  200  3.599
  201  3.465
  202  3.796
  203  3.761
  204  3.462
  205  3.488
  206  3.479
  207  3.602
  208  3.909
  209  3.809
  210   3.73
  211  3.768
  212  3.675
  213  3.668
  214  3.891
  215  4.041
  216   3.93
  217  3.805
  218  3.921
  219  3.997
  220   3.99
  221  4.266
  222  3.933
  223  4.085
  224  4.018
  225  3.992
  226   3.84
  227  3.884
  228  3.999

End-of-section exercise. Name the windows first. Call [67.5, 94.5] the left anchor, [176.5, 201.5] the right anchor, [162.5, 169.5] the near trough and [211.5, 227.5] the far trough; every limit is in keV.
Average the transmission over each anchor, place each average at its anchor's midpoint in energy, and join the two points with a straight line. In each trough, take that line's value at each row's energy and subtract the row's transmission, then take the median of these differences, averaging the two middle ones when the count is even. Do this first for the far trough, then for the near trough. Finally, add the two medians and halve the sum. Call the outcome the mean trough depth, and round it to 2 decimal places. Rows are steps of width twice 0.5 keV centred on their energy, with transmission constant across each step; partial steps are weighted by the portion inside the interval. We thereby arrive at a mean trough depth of -0.30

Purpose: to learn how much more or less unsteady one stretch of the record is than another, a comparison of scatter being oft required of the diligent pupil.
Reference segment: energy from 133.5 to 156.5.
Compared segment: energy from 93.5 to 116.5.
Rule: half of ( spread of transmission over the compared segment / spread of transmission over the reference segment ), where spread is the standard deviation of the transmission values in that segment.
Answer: 0.53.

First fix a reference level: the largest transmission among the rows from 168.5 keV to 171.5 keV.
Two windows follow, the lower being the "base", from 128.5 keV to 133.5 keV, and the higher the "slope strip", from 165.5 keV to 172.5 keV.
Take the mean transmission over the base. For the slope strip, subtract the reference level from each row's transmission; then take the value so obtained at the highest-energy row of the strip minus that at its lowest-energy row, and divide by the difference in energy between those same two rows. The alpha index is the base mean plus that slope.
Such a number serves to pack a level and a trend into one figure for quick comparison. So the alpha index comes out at 1.84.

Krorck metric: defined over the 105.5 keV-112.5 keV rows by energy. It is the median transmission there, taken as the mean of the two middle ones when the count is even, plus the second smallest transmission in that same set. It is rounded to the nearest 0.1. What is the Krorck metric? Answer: 5.7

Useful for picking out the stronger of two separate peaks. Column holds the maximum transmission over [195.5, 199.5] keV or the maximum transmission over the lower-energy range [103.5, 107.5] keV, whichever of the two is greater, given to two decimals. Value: 3.72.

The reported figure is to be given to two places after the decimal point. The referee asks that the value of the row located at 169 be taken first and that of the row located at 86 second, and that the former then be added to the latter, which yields 6.00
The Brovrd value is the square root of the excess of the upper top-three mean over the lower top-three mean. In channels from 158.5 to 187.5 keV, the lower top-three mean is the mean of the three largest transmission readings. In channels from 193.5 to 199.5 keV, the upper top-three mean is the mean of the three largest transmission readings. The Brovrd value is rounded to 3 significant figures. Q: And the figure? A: 0.510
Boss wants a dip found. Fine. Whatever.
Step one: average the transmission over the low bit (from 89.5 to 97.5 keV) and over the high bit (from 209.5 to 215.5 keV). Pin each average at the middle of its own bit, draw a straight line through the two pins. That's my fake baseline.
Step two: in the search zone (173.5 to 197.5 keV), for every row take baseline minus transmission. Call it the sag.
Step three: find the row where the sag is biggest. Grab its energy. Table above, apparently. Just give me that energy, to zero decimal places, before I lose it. 180 keV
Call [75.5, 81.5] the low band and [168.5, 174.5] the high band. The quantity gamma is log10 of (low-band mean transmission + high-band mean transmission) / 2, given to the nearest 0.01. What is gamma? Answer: 0.48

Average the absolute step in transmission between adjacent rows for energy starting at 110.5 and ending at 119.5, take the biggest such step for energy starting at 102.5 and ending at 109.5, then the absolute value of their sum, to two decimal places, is 0.39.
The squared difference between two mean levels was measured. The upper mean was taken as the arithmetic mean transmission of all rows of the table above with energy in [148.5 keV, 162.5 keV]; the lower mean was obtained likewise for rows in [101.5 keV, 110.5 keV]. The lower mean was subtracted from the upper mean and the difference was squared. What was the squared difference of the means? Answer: 0.16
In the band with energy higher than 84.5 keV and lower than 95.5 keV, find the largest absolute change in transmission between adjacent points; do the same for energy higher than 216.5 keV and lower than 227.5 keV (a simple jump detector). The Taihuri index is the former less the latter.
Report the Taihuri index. -0.20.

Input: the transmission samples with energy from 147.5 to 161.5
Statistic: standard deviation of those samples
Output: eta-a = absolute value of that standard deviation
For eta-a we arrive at 0.11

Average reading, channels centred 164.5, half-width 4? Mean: 3.19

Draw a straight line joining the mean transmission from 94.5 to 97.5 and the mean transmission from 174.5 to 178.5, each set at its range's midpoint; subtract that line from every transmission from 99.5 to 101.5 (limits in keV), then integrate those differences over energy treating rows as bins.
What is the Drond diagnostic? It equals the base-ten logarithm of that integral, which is -2.1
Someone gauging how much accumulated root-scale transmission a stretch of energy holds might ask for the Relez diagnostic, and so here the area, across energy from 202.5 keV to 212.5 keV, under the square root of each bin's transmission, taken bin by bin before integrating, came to 19.1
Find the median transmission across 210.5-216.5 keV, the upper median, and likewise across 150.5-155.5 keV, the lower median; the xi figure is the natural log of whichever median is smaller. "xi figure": 1.15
